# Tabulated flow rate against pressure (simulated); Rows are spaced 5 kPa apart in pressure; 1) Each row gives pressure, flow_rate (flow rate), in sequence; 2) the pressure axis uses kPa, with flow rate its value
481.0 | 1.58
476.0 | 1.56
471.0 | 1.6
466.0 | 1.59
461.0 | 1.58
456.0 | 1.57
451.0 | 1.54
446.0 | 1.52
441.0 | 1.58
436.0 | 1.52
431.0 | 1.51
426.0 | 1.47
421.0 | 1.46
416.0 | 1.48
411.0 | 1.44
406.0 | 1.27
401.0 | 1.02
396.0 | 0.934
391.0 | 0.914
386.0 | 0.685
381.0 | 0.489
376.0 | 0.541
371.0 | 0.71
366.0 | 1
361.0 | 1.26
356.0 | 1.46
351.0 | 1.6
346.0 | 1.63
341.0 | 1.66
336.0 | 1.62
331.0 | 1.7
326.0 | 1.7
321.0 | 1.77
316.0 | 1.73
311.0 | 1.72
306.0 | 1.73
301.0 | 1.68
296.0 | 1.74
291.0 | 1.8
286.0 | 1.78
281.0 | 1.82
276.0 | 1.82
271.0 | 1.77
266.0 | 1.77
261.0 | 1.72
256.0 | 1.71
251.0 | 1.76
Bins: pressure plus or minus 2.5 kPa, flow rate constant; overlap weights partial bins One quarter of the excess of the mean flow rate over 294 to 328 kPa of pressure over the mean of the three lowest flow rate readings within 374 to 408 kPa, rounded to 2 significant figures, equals 0.29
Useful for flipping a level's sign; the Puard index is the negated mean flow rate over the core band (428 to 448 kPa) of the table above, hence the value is -1.53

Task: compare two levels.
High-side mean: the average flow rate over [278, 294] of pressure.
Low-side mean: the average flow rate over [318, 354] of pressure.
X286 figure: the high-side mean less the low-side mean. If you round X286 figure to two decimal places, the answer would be 0.13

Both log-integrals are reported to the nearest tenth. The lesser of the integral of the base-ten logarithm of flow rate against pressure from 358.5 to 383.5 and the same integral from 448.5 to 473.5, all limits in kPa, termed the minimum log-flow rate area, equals -3.1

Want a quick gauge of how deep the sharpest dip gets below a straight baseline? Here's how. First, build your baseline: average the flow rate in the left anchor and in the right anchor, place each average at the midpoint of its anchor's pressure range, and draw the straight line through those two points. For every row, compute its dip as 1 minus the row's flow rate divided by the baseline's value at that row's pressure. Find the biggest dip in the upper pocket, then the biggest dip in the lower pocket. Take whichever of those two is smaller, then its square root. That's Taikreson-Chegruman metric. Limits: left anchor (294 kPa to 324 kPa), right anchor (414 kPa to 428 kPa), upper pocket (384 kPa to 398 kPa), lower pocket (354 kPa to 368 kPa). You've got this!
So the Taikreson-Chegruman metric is 0.6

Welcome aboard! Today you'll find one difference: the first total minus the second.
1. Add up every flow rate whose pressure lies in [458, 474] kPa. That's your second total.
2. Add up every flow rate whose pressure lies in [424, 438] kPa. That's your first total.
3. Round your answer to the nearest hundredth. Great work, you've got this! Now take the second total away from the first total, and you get -0.27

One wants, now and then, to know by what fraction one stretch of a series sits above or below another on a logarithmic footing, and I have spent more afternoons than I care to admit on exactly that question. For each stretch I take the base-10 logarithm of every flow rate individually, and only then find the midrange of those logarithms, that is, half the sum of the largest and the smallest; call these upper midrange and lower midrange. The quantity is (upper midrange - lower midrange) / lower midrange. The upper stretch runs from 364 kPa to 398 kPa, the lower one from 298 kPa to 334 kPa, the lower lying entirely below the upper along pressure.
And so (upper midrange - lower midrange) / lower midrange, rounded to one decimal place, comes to -1.7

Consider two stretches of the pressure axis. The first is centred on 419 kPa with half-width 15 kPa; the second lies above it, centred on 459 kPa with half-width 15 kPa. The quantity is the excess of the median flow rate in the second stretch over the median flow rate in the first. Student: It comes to 0.11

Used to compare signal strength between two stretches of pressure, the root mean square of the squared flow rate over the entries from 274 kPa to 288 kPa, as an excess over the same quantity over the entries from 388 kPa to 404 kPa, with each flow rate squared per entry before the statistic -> 2.3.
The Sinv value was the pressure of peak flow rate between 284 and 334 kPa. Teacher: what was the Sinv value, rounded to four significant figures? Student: 291.0 kPa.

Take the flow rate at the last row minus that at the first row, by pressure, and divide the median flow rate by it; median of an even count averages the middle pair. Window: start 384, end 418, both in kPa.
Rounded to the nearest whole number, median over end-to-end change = 1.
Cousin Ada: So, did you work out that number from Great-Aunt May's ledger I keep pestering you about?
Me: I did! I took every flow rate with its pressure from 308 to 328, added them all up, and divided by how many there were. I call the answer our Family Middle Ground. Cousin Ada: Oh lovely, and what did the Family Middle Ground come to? 1.73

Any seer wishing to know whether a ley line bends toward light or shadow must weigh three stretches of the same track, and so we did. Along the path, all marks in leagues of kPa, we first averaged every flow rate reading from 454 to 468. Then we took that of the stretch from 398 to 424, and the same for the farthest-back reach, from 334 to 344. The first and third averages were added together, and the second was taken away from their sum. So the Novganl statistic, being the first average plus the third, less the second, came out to 1.89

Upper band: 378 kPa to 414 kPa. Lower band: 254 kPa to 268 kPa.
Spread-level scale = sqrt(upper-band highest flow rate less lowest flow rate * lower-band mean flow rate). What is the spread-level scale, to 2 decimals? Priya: 1.28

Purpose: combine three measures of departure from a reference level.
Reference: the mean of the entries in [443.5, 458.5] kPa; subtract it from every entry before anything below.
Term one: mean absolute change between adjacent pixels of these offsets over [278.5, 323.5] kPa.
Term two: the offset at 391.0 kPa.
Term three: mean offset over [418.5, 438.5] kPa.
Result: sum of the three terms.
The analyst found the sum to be -0.65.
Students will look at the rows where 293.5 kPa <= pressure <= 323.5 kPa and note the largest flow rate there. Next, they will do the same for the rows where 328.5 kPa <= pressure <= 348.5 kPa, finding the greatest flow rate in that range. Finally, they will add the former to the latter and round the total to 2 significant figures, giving 3.5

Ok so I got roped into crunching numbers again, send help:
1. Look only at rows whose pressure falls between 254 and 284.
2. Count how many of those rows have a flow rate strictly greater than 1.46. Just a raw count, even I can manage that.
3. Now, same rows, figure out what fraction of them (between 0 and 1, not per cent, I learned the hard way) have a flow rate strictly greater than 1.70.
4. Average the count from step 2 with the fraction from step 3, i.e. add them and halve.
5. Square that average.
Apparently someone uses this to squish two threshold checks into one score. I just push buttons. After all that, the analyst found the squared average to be 12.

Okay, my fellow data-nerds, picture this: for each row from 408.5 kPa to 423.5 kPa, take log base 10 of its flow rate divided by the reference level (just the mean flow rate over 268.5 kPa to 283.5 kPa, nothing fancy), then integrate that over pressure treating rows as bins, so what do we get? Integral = -1.4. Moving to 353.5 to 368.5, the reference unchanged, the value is -2.5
